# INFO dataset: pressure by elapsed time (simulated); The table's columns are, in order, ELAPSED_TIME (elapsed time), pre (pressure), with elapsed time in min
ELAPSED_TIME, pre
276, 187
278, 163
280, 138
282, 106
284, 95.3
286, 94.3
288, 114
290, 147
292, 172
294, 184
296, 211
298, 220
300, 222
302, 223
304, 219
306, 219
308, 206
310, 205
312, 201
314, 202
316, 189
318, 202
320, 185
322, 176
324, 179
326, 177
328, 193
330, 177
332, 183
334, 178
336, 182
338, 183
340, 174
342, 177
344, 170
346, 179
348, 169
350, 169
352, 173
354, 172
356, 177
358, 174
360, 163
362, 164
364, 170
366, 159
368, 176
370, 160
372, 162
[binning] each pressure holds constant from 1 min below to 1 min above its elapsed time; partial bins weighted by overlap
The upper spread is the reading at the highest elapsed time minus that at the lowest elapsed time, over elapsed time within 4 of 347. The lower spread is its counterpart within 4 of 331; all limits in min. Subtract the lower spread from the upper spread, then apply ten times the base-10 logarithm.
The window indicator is 11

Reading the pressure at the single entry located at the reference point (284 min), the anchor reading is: 95.3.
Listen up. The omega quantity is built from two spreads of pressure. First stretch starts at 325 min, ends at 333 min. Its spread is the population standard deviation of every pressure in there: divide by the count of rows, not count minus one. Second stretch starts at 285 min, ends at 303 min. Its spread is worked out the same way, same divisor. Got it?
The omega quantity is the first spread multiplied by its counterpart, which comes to 300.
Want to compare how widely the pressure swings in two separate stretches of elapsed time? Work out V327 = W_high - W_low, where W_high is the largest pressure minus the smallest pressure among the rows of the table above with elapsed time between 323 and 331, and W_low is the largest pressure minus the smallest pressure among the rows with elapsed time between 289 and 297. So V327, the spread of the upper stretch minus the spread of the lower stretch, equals -48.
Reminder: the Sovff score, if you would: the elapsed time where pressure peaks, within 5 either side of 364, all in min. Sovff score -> 368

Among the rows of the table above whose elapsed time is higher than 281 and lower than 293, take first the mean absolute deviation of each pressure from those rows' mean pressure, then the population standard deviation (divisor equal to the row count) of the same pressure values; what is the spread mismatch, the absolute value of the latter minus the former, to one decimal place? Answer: 3.3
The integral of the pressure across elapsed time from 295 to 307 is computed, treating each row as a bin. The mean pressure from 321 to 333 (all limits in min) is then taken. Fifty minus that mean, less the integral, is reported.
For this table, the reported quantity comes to -2759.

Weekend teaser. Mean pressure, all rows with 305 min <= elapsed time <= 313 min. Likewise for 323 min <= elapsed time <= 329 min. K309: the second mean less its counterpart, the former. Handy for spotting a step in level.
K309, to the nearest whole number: -25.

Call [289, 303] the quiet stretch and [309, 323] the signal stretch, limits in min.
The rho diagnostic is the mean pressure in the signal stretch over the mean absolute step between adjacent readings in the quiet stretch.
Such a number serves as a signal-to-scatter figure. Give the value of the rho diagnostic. 15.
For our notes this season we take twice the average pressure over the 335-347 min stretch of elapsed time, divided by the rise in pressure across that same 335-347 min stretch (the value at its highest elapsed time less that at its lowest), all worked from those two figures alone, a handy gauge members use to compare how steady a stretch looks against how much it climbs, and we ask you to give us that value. -118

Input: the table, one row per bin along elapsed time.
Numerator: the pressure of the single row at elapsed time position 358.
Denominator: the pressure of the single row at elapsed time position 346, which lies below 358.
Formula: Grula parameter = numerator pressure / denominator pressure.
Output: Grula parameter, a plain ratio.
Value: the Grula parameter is 0.97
